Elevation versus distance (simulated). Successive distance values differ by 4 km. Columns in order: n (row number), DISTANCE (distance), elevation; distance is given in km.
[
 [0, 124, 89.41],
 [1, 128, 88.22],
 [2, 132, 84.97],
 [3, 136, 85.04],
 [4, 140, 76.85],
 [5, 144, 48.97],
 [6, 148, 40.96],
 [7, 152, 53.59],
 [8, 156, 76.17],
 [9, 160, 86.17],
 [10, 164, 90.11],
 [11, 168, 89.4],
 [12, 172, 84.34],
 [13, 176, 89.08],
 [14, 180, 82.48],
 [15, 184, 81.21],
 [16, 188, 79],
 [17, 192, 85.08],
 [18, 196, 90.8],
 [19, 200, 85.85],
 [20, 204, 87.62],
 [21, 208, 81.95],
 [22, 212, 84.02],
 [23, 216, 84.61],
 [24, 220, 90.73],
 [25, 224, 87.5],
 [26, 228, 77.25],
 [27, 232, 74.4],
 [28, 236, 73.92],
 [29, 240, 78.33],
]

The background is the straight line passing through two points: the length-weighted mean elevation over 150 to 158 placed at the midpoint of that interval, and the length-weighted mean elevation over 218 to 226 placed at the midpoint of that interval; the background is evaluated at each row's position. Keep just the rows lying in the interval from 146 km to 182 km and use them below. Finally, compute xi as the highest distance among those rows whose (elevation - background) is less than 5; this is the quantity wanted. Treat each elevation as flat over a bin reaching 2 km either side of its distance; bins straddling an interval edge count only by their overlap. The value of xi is 152 km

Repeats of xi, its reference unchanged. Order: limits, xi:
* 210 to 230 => 228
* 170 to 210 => 208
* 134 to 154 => 152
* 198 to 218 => 216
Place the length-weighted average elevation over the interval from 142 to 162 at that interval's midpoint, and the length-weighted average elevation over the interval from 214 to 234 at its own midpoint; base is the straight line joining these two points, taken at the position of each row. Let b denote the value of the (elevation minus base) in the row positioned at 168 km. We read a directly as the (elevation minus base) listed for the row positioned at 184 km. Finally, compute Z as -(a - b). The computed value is 13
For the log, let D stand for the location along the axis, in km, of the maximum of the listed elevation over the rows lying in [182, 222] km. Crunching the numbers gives 196 km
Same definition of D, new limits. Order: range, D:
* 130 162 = 160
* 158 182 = 164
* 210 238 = 220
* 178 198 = 196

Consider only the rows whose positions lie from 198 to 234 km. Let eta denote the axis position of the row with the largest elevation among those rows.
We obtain 220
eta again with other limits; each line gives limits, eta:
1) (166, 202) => 196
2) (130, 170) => 164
